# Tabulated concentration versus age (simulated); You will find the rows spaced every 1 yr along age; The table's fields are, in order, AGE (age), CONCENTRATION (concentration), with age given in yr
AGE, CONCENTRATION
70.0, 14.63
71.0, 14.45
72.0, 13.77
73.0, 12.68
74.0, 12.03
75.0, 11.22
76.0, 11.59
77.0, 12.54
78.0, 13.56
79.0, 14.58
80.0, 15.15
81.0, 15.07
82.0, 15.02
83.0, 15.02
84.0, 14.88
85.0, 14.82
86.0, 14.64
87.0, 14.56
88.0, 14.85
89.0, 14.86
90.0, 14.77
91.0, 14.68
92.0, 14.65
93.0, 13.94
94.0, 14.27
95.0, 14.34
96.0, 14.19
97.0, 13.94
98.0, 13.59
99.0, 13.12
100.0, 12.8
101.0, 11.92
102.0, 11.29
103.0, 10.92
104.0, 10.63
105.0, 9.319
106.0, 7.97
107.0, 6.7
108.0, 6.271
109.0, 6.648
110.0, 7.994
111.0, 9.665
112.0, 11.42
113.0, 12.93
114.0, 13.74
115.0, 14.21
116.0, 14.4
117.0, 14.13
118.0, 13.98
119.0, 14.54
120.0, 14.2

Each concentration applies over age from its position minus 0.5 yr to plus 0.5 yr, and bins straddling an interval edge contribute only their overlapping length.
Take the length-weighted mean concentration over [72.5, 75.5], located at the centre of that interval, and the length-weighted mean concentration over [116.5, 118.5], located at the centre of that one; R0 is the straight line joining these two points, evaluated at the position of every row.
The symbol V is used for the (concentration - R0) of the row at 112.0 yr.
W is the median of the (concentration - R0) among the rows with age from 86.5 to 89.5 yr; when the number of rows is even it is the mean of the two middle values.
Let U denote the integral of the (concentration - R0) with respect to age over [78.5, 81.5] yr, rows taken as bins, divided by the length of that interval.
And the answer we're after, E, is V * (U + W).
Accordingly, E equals -11.5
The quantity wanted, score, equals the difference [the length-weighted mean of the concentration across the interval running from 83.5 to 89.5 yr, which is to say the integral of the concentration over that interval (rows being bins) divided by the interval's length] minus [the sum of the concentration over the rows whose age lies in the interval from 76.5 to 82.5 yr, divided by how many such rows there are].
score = 0.4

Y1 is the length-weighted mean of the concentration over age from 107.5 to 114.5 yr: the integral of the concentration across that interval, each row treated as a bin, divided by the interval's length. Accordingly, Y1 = 9.8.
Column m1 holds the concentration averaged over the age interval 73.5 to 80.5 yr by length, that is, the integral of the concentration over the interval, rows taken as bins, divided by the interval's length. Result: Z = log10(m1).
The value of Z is 1.11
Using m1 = 13.0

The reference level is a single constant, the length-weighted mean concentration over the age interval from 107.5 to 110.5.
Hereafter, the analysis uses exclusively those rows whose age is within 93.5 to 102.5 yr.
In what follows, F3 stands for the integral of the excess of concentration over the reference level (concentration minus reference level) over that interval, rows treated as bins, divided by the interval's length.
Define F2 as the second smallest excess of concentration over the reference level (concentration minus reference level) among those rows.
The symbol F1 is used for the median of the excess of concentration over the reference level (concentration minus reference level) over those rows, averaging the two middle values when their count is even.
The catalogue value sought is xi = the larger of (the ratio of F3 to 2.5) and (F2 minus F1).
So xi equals 2.5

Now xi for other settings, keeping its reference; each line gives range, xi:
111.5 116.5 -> 2.5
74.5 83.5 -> 2.7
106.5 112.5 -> 0.5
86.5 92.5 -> 3.1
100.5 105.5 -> 1.5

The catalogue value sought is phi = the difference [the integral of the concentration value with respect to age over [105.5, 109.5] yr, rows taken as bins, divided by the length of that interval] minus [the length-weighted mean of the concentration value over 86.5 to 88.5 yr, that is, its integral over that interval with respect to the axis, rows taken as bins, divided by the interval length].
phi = -7.81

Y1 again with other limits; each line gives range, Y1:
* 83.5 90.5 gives 14.8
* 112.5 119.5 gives 14.0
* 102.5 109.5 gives 8.4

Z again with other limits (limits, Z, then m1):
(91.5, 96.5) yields 1.15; 14.3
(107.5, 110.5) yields 0.84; 7.0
